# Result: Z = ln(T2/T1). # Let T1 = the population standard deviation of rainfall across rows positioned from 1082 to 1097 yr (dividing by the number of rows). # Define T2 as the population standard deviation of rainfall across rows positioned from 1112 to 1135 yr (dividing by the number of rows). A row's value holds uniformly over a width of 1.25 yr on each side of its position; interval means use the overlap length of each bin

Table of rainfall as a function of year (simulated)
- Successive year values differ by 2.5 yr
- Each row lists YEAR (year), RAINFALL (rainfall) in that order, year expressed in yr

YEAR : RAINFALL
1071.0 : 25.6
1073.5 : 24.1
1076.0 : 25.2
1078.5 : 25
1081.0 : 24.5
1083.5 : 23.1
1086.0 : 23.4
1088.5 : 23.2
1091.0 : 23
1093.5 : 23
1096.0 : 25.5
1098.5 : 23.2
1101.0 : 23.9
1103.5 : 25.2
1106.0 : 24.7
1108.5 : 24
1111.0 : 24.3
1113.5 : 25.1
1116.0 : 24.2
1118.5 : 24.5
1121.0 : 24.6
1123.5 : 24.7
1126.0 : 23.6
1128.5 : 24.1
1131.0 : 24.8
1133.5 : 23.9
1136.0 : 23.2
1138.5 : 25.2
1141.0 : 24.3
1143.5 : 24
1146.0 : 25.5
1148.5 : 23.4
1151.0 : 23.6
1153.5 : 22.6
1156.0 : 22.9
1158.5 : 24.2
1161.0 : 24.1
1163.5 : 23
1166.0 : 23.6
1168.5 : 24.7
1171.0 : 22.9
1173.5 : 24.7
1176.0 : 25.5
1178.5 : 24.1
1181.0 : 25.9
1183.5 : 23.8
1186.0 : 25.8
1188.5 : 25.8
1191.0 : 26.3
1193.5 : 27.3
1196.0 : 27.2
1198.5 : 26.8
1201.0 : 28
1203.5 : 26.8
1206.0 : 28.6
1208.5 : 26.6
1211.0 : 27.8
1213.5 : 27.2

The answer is -0.69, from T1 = 0.89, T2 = 0.45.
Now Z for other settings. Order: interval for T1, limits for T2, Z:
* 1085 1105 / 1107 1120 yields -0.91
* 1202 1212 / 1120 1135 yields -0.59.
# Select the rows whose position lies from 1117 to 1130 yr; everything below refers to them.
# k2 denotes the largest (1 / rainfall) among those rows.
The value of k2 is 0.0424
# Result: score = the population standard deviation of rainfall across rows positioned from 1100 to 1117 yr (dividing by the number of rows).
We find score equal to 0.48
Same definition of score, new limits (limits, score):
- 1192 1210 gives 0.67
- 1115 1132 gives 0.39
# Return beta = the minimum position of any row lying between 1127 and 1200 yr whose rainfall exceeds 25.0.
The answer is 1138.5 yr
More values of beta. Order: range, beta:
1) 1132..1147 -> 1138.5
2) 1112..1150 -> 1113.5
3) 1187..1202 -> 1188.5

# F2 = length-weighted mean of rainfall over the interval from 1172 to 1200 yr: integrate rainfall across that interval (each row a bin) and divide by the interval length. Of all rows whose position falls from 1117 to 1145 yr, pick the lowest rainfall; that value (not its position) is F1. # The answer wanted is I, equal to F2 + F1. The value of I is 48.9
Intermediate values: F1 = 23.2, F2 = 25.7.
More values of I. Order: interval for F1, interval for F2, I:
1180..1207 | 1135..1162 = 47.7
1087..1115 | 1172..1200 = 48.7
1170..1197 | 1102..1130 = 47.4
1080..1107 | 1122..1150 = 47.2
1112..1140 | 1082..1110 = 47.0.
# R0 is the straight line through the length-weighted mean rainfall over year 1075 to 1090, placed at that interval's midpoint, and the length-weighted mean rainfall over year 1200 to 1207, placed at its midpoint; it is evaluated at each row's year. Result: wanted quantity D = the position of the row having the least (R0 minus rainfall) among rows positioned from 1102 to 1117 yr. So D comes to 1103.5 yr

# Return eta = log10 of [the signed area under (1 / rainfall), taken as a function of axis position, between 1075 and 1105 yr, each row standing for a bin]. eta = 0.097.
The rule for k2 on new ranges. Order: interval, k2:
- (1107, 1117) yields 0.0417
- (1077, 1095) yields 0.0435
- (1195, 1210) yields 0.0376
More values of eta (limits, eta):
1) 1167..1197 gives 0.075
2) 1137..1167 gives 0.100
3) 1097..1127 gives 0.091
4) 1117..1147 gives 0.091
